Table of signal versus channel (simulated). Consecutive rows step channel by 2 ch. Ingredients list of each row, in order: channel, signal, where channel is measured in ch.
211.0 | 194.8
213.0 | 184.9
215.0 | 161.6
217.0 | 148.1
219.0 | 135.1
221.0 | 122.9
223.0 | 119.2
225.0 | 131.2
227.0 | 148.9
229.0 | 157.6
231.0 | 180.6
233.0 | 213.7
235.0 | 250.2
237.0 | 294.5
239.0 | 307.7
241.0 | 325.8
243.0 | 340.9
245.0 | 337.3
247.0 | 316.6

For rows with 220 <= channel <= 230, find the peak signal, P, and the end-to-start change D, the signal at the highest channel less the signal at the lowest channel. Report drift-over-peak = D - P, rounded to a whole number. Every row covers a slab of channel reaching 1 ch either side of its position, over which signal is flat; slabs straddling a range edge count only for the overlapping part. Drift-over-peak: -123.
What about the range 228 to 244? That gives -158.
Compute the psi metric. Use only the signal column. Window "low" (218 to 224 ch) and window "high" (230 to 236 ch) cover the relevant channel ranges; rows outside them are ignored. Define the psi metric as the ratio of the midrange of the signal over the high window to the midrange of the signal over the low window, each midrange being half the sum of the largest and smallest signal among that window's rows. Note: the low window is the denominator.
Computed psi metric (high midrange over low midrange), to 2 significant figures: 1.7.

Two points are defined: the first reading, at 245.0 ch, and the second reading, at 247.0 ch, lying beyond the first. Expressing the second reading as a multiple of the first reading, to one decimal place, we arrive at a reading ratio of 0.9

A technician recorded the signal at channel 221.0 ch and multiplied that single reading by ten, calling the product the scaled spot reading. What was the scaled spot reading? 1229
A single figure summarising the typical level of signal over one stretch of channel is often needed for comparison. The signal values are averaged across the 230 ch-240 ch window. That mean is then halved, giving 125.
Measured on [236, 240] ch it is 151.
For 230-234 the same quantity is 99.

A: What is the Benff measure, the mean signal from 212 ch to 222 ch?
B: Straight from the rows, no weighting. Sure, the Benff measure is 151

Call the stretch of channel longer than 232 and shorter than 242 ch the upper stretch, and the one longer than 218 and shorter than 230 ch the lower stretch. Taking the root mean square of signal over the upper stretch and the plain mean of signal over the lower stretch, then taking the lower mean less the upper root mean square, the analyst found -146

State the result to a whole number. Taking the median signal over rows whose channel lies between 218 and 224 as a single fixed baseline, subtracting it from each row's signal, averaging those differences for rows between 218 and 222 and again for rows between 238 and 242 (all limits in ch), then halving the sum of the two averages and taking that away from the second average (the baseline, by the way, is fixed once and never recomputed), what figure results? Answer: 94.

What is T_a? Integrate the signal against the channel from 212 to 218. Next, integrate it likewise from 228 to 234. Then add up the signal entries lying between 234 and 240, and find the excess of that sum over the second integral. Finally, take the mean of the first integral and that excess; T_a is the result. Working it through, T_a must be 369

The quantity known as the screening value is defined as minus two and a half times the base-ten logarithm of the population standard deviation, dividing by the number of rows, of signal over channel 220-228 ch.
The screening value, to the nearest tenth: -2.6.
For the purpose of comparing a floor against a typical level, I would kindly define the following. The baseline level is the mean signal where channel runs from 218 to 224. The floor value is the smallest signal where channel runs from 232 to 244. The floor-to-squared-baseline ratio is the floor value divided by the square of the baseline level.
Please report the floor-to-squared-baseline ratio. 0.014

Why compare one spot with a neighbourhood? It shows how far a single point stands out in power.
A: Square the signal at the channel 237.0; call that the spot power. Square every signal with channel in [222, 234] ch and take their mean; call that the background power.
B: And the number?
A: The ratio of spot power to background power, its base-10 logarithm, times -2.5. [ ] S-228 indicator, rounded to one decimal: -1.3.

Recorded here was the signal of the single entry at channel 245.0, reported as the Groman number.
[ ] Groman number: 337.3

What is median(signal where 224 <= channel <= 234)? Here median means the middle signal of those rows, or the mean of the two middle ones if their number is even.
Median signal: 158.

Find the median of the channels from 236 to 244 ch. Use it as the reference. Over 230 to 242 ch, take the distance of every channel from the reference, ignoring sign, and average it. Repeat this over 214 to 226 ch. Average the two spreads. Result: 119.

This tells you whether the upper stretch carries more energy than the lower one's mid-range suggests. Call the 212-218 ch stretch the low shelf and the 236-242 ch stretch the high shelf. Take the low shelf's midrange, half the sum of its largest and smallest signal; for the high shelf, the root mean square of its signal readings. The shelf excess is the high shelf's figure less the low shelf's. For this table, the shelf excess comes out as 143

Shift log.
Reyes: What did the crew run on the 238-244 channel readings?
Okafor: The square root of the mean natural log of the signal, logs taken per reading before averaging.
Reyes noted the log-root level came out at 2.40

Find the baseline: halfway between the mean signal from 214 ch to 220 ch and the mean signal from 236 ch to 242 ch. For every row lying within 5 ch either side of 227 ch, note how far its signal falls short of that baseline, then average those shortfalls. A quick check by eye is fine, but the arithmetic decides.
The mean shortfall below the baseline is 81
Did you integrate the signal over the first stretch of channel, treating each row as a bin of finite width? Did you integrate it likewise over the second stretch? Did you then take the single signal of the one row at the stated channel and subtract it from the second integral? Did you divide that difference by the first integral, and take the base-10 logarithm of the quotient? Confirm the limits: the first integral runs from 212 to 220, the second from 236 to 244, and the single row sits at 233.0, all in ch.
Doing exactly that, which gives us 0.266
